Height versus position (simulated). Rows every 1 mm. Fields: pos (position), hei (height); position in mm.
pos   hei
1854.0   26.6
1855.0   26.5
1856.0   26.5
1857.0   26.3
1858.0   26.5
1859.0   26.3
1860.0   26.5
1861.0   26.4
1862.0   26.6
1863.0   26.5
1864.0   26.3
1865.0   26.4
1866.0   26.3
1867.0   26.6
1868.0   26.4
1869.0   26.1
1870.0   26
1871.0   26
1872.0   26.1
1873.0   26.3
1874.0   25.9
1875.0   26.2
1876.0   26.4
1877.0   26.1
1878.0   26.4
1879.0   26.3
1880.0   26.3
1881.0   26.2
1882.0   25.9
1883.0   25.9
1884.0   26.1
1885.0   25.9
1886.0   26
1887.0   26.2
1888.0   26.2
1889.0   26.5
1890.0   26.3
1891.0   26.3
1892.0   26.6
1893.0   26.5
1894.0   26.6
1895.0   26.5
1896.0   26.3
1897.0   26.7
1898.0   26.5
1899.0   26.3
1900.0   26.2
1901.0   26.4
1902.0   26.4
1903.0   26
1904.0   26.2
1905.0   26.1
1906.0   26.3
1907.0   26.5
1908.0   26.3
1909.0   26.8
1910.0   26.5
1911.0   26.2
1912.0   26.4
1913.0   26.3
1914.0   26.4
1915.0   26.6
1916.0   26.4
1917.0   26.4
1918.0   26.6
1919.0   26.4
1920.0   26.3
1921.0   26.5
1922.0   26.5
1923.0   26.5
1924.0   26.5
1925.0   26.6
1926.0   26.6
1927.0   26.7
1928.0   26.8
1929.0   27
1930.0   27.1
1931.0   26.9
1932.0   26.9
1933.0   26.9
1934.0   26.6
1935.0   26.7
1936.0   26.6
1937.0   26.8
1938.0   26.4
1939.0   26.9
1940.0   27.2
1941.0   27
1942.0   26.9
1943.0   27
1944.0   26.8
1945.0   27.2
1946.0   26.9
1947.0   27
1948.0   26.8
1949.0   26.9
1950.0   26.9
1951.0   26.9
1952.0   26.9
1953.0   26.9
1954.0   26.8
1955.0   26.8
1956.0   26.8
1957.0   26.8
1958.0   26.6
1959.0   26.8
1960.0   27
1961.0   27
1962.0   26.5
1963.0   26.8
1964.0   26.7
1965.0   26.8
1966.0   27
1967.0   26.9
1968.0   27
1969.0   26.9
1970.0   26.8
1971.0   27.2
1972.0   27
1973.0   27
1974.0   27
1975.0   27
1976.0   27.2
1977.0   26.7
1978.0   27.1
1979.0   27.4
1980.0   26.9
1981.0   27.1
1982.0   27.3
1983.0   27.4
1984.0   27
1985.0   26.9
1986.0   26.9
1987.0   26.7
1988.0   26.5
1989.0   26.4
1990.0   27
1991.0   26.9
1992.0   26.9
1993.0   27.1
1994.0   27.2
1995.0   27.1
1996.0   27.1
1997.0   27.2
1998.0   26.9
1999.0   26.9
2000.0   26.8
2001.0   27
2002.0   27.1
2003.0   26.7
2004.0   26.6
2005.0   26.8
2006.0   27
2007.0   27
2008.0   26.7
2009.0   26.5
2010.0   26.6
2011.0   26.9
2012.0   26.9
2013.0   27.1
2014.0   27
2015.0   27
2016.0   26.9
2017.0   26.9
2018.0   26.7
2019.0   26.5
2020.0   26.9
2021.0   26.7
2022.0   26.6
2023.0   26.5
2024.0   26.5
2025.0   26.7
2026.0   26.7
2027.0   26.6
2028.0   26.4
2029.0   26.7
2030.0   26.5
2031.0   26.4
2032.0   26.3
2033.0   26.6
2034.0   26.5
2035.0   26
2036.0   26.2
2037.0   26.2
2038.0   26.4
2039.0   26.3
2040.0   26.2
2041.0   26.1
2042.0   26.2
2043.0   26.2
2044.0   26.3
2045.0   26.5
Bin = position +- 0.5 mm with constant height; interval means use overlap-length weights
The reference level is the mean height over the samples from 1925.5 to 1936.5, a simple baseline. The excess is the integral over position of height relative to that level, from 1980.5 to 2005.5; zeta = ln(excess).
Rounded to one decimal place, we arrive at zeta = 1.3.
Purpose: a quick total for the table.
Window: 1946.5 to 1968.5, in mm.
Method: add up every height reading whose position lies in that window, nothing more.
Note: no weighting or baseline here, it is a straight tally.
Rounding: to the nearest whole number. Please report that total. 591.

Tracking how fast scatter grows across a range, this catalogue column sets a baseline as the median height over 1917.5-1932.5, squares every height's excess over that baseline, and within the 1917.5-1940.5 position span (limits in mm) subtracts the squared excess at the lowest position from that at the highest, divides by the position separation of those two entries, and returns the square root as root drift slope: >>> 0.13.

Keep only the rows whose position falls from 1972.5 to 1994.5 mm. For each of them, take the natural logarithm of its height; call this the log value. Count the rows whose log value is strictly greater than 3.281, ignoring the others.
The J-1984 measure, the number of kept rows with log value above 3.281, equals 20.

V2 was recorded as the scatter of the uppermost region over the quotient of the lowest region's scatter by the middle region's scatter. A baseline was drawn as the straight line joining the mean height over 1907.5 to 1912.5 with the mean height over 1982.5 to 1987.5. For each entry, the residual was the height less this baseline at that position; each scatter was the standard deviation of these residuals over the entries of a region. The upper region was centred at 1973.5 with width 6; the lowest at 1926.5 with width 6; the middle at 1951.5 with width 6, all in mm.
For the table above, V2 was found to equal 0.03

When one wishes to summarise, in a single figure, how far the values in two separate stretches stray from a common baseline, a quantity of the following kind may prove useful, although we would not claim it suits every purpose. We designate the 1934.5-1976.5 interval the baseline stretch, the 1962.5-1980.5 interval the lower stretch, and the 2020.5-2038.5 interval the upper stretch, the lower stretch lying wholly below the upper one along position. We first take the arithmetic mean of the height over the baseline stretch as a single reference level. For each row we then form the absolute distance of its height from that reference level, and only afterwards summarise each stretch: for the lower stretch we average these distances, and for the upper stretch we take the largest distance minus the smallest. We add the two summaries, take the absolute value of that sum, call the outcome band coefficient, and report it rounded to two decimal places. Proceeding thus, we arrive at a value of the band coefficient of 0.85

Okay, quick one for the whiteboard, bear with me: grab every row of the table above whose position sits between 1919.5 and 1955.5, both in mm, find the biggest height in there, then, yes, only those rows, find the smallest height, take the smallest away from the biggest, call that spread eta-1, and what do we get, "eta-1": 0.90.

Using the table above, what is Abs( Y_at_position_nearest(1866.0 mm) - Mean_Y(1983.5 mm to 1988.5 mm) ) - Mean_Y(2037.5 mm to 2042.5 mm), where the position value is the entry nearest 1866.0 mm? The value -25.7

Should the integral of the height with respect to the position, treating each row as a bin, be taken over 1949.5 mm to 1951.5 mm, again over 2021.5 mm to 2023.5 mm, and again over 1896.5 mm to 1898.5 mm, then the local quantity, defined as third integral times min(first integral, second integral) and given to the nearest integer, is 2825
